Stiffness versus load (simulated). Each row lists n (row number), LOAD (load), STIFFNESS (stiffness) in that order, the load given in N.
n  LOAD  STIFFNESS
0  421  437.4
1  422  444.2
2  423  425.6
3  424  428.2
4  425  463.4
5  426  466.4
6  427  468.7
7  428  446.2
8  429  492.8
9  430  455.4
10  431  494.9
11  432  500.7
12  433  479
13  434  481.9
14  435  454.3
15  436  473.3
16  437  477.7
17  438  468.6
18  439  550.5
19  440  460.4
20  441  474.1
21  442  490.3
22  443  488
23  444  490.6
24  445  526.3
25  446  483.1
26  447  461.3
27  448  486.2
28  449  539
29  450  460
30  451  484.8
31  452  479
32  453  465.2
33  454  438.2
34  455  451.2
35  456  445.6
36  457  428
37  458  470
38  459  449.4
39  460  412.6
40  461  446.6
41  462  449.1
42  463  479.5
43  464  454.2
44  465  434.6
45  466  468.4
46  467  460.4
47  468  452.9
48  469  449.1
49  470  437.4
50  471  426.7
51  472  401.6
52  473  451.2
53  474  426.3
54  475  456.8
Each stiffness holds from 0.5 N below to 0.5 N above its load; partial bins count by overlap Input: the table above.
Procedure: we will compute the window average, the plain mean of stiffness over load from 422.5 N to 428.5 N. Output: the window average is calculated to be 450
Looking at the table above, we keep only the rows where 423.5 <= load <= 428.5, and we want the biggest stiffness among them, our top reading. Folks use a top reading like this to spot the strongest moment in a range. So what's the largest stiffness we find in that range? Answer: 468.7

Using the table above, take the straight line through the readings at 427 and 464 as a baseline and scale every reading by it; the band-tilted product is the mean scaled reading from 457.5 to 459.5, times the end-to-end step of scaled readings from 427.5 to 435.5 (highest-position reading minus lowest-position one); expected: 0.023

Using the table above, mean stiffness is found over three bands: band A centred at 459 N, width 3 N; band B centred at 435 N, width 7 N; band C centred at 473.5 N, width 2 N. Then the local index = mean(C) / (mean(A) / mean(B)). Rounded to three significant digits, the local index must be 471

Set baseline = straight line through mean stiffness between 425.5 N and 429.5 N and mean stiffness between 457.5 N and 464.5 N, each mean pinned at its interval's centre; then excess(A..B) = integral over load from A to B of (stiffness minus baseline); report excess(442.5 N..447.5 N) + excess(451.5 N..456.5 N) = 154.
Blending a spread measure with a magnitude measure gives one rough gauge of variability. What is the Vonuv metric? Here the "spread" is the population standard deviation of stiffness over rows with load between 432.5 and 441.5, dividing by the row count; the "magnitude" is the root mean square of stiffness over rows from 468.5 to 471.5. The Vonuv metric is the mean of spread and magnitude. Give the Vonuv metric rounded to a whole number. 232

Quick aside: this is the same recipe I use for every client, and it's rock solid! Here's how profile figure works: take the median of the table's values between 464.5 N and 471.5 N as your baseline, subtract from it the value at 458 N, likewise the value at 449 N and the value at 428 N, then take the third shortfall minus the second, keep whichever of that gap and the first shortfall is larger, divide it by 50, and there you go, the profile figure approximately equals 1.86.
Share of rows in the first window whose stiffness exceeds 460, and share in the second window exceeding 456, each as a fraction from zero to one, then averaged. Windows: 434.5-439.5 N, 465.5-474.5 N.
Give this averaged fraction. 0.51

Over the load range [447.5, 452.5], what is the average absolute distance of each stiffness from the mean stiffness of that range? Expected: 20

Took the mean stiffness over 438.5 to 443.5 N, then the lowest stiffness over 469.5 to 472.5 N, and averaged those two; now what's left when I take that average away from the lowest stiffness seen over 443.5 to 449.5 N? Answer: 14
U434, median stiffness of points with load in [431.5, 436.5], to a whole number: 479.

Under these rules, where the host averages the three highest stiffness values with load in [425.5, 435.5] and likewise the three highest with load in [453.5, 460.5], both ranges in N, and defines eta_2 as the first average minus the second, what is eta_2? 39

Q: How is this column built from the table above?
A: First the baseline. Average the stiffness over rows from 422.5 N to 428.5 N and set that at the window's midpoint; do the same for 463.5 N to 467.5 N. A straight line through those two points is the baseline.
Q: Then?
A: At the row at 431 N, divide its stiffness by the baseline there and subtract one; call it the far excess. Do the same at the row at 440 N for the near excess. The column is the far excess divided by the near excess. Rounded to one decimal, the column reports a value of 5.0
